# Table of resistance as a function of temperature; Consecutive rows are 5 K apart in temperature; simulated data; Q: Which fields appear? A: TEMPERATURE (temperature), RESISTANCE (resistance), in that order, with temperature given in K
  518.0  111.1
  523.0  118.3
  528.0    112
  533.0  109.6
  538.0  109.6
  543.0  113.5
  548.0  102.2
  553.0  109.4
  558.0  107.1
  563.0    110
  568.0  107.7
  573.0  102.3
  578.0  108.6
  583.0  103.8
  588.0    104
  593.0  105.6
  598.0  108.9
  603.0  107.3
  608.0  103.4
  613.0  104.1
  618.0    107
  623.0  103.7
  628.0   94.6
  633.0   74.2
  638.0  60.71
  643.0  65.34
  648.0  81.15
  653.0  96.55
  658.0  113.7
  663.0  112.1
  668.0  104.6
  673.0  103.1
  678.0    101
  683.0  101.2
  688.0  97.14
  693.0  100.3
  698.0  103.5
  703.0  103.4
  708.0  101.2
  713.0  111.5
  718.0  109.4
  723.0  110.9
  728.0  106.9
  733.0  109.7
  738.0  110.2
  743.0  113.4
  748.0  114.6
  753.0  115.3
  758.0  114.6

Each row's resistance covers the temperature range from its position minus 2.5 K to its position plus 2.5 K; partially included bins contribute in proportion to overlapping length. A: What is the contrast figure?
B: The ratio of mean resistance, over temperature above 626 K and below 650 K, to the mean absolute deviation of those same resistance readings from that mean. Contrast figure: 7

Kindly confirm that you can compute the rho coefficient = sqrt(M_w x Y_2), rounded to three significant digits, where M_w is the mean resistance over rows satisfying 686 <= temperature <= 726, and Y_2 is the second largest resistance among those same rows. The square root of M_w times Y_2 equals 108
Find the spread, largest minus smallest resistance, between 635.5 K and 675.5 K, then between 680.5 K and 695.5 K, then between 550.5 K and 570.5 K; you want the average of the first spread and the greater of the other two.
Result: 29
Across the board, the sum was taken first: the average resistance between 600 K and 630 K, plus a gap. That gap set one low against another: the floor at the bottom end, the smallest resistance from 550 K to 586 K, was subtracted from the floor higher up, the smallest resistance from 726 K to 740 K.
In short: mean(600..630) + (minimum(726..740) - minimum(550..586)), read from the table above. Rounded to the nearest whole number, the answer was 108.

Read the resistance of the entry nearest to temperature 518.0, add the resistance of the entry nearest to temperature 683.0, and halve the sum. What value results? 106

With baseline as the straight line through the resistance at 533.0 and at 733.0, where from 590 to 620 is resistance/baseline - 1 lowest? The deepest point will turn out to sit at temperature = 608.0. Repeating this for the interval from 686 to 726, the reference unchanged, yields 688.0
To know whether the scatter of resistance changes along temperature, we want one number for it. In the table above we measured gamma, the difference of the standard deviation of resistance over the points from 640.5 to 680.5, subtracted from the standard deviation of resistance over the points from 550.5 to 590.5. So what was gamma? -13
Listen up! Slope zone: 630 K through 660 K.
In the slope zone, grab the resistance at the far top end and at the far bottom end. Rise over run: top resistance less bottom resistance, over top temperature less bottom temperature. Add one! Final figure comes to 2.6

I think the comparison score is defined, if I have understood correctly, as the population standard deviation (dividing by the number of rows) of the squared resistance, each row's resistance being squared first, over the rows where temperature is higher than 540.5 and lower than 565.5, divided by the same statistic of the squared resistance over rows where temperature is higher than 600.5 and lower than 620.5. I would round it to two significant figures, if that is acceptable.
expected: 2.2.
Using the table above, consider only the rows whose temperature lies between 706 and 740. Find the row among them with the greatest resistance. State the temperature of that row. 713.0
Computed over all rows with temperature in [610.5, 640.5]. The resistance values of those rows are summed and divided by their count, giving 91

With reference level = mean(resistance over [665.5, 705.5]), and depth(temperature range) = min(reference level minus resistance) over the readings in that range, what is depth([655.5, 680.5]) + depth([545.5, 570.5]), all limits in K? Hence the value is -20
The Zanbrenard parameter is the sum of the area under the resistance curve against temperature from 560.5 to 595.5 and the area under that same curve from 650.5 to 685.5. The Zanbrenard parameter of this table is 7371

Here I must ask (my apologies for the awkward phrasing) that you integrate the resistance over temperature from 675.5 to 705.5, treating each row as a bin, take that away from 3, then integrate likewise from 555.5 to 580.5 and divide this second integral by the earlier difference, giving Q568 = -0.88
